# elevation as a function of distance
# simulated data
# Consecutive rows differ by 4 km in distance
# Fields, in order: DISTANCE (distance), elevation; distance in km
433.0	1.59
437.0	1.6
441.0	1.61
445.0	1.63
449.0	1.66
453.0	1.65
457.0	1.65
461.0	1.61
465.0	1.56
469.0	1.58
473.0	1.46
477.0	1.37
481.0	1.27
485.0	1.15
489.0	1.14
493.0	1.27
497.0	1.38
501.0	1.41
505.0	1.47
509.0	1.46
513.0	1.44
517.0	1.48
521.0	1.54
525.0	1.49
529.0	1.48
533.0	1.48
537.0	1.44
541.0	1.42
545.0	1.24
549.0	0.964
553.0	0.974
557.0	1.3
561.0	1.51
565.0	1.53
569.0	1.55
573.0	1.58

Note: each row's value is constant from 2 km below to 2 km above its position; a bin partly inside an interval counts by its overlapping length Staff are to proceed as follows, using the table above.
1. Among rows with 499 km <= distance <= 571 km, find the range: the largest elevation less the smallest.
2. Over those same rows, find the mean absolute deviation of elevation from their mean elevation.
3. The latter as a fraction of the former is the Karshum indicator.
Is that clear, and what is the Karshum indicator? 0.21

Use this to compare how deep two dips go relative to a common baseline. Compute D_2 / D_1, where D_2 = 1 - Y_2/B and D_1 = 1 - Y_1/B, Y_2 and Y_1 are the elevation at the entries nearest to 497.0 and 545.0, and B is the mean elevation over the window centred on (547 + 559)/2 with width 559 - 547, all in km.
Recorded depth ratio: 1.9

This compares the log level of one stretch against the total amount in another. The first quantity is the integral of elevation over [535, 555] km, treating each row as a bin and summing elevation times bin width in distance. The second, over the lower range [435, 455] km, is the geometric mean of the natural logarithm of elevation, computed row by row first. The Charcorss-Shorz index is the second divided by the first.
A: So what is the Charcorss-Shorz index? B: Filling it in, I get 0.0202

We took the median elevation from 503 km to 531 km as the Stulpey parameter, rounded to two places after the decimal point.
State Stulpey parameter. 1.48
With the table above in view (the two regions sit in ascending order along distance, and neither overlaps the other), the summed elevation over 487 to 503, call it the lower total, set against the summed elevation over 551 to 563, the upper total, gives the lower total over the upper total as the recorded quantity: 1.4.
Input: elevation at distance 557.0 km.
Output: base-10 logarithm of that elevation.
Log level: 0.11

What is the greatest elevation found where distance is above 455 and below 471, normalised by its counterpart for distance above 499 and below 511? 1.12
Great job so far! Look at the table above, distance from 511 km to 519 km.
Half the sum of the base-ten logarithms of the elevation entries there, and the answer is 0.164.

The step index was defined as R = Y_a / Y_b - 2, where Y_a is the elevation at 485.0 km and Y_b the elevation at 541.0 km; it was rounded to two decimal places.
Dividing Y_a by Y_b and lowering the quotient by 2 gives -1.19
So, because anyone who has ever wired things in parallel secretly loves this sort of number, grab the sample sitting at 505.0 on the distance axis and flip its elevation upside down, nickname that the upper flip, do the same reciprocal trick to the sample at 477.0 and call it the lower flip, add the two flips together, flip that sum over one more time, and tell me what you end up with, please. 0.709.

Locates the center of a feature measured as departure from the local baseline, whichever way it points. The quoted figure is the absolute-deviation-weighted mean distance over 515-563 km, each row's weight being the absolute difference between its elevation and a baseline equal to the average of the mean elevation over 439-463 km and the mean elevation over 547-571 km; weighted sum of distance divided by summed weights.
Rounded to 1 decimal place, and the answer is 548.4 km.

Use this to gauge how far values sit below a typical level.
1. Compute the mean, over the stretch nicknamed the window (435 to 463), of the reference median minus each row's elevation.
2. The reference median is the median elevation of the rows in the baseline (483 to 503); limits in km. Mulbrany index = -0.36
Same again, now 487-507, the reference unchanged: -0.06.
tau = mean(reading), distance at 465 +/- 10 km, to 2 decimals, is 1.57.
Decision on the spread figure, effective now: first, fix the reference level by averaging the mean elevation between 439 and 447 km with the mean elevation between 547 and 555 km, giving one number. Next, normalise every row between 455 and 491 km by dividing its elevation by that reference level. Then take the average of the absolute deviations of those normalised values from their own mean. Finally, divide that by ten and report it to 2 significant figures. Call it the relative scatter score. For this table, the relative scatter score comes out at 0.013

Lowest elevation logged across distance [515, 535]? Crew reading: 1.48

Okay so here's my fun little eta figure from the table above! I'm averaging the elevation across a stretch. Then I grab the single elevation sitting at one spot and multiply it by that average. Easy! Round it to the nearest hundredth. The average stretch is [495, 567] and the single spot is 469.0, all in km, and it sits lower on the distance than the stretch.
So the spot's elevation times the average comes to 2.20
